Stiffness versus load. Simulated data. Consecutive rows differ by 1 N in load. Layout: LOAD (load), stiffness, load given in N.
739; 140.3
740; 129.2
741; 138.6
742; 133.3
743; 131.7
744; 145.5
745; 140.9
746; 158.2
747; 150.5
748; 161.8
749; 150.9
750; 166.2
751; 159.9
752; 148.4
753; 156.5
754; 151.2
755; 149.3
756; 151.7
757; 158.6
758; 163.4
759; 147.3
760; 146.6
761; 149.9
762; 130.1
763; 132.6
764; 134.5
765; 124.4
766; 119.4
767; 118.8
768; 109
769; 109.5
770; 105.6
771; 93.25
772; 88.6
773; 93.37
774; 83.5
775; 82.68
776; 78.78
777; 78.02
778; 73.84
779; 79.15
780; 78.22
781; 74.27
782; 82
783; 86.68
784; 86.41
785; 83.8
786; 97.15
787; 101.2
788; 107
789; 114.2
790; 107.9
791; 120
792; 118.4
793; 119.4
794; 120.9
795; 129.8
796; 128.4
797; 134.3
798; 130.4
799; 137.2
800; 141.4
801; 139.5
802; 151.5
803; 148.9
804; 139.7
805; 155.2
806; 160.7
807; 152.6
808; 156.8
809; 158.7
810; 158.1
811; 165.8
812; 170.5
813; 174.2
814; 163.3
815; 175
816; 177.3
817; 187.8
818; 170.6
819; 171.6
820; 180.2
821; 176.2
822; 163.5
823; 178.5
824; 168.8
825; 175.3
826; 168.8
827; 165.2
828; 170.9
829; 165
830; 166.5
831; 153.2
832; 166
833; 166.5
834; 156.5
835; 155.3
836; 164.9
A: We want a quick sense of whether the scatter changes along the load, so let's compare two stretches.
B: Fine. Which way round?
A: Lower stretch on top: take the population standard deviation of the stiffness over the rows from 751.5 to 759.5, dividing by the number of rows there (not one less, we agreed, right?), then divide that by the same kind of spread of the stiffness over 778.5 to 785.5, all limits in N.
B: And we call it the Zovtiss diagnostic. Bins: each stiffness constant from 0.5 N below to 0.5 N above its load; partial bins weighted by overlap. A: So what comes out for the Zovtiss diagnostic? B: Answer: 1.3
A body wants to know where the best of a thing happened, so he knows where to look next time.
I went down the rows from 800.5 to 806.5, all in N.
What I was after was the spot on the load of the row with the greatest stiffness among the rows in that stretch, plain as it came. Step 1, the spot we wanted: 806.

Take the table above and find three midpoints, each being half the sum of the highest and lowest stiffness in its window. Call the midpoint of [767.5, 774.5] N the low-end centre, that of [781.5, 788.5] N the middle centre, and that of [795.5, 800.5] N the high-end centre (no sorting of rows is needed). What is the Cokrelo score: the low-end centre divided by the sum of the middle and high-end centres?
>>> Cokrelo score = 0.42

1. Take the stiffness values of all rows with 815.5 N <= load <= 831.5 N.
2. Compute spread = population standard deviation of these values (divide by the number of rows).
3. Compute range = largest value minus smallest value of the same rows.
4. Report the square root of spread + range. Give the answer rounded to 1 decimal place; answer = 6.5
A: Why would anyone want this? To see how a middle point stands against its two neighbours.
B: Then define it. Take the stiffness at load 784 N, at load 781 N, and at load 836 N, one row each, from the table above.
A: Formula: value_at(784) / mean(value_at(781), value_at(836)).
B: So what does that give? 0.72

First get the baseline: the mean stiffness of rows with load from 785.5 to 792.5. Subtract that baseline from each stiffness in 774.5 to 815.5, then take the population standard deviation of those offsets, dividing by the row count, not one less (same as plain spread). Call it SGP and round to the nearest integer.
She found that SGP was 32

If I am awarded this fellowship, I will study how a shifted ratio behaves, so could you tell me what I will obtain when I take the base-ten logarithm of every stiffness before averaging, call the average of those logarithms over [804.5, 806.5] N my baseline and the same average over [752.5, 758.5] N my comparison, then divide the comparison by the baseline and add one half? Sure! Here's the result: 1.50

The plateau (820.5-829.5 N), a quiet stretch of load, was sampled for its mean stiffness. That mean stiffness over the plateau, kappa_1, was 170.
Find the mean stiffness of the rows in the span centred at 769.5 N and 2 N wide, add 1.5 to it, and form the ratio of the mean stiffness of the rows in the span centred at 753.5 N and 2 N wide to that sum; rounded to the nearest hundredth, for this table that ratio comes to 1.41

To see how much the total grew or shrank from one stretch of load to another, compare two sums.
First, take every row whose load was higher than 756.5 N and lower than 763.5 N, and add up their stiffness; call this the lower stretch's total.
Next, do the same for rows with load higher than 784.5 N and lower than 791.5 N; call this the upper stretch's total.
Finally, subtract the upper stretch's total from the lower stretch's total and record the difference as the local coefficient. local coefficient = 297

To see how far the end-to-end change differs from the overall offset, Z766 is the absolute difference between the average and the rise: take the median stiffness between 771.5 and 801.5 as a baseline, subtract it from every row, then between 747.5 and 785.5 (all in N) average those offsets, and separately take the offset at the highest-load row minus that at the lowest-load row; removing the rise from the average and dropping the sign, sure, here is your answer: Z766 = 97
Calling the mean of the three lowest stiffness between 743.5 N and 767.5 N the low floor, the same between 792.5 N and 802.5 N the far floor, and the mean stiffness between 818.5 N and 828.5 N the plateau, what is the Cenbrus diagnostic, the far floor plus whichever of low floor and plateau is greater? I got 295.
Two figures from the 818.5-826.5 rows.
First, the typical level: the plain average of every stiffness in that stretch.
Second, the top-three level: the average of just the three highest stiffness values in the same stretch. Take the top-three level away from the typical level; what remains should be -5.4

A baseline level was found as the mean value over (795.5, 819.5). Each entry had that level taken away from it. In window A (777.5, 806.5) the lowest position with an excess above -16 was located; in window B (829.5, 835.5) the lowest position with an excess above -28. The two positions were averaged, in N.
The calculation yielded 815.0 N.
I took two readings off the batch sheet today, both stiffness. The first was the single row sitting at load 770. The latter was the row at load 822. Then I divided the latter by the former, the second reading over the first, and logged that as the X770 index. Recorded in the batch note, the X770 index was 1.5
